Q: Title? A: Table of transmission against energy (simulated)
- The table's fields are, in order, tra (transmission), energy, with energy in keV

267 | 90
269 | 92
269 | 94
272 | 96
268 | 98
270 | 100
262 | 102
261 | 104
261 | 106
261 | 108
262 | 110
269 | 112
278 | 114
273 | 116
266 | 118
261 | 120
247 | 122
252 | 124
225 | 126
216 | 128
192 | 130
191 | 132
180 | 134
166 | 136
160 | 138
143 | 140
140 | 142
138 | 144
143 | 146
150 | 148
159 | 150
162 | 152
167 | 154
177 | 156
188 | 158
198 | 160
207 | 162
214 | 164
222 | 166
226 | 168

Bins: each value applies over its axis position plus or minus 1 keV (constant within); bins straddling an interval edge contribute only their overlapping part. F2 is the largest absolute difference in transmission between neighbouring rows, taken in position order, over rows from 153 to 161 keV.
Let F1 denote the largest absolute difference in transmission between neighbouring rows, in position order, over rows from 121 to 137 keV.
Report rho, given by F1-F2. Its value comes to 16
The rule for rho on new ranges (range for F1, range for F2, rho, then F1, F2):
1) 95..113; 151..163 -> -3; 8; 11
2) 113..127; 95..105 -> 19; 27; 8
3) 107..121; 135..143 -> -8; 9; 17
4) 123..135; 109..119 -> 18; 27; 9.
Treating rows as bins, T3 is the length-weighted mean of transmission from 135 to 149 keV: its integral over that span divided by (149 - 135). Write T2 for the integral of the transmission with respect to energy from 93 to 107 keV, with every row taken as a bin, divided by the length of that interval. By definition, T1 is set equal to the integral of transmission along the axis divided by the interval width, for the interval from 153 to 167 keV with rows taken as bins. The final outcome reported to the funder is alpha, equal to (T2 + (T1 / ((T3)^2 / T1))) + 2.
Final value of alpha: 270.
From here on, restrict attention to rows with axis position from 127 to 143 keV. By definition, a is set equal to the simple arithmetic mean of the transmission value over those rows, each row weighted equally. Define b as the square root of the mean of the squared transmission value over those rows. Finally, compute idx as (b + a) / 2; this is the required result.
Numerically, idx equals 174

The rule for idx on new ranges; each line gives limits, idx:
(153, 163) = 188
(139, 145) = 140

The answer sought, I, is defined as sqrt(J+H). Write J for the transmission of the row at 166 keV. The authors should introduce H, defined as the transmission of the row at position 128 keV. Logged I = 20.9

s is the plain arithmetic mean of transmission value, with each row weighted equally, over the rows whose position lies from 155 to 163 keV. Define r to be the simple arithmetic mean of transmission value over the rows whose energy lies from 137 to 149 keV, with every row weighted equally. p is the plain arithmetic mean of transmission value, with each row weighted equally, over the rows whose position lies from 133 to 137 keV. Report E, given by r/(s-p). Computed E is 7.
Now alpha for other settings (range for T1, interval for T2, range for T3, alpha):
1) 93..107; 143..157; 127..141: 161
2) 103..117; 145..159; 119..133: 167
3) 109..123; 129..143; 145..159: 172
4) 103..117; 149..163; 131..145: 184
